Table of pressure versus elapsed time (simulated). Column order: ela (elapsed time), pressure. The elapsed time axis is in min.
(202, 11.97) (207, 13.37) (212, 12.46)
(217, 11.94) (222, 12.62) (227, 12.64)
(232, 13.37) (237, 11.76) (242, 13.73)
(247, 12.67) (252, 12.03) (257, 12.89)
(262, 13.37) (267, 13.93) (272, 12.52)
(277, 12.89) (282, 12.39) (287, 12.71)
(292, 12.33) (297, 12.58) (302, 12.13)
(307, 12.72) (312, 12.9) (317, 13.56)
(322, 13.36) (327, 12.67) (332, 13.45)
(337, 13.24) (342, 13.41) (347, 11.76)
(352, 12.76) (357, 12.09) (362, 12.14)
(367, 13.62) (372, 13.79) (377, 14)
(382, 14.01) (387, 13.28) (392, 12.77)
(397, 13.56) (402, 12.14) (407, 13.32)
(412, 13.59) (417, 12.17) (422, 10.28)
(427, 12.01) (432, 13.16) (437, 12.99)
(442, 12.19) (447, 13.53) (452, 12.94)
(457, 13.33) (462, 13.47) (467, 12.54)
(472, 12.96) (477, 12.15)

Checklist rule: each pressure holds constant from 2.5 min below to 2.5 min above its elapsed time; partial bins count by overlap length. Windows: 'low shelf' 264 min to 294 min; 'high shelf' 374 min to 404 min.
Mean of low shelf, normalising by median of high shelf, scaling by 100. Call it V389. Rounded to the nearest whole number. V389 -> 95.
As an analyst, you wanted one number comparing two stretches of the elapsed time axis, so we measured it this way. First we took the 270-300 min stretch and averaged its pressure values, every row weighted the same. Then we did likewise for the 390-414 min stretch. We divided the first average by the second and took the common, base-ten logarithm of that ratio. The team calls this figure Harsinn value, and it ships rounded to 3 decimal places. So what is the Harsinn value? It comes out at -0.017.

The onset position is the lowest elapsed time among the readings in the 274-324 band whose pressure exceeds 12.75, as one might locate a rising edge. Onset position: 277 min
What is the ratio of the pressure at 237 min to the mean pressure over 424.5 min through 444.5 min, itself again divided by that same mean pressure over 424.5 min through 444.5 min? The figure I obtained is 0.074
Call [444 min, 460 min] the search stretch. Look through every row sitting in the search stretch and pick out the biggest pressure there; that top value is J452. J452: 13.53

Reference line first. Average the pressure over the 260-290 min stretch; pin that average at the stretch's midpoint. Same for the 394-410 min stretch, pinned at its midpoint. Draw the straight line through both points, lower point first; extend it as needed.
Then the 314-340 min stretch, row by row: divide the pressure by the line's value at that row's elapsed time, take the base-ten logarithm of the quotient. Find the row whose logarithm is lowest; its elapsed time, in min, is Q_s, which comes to 327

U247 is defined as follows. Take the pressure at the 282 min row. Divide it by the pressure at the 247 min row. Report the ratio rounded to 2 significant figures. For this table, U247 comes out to 0.98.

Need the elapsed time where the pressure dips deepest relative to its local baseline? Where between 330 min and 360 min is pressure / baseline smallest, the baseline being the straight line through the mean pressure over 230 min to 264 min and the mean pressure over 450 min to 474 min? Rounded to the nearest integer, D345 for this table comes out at 347 min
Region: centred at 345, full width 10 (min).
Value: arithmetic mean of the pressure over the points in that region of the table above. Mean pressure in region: 12.6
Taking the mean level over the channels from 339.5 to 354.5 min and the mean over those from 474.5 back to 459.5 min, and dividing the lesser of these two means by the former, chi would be 1.00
